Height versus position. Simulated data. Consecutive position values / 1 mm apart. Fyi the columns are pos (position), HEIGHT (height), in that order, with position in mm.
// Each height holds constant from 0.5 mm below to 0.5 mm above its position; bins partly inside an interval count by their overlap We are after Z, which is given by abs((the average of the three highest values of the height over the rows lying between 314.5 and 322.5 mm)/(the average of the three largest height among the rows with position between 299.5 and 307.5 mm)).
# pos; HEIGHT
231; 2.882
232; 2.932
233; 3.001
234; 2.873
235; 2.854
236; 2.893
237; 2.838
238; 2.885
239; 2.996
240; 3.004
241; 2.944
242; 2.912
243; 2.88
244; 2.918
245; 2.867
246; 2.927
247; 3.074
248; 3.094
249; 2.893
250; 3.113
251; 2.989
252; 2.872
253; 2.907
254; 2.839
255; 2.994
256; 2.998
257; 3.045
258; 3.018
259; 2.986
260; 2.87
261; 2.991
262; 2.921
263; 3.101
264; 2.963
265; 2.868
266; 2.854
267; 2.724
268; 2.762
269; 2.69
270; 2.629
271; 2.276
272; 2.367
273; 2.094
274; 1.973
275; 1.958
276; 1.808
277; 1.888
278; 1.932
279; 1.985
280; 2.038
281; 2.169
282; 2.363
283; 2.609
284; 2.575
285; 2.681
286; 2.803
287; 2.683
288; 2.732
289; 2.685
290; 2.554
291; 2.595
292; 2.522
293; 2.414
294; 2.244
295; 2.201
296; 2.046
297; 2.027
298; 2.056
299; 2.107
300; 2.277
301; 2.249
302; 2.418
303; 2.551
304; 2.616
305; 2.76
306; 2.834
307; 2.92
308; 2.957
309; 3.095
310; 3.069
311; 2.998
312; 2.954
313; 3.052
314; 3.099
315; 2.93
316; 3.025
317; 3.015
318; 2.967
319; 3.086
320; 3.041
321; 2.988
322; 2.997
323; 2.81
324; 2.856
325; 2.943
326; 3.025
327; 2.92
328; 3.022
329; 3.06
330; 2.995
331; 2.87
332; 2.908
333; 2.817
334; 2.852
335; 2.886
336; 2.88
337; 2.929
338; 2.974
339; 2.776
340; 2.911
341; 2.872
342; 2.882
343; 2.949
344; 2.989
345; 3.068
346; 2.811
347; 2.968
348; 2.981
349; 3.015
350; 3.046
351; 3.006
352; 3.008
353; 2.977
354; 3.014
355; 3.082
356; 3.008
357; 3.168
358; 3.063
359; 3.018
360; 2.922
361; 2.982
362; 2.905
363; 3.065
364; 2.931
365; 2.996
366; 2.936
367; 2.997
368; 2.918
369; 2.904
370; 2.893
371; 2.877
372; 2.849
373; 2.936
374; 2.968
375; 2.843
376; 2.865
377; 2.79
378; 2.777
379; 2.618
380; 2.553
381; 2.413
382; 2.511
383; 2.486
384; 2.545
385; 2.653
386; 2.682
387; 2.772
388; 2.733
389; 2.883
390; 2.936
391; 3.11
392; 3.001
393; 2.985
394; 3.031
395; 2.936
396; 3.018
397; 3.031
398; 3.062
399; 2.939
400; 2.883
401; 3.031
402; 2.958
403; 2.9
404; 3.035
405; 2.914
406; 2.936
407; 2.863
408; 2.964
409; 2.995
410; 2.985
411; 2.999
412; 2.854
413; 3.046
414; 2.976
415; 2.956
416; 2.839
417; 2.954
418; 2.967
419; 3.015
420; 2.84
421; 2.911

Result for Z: 1.07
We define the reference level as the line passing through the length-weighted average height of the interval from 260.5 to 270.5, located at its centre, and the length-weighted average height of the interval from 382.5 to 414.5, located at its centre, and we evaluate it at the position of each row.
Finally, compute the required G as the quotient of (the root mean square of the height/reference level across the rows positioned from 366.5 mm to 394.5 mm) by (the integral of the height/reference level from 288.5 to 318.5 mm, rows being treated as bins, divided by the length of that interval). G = 1.05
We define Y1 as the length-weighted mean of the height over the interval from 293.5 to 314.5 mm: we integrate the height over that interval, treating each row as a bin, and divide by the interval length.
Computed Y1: 2.60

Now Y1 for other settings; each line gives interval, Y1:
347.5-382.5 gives 2.91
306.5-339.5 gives 2.96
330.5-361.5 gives 2.96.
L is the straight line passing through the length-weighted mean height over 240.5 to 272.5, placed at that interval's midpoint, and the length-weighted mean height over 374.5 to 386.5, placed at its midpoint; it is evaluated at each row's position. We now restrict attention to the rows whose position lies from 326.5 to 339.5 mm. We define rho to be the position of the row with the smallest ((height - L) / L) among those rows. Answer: 339 mm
